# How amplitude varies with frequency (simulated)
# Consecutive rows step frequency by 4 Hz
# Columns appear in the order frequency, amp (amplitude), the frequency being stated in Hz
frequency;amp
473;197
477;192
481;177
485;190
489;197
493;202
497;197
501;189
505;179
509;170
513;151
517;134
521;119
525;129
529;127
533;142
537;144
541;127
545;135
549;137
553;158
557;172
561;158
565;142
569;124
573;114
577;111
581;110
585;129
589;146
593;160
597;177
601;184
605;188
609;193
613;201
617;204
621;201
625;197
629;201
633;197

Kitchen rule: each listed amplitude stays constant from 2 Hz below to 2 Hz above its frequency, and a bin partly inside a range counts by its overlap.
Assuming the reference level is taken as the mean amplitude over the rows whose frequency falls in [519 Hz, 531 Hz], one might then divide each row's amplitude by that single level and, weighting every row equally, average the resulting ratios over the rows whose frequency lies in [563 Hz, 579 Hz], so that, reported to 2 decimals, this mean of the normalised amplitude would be 0.98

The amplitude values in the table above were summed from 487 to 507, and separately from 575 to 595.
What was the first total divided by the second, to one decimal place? 1.5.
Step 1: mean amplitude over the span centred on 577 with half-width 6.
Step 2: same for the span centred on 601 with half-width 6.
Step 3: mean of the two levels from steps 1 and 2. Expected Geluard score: 147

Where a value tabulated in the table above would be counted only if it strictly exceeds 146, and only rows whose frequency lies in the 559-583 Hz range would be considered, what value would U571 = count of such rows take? 1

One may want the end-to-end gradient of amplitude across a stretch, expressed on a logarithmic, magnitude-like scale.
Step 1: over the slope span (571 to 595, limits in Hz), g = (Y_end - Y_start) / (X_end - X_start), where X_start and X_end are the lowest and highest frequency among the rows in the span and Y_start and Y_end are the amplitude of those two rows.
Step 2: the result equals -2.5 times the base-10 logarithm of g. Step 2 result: -0.90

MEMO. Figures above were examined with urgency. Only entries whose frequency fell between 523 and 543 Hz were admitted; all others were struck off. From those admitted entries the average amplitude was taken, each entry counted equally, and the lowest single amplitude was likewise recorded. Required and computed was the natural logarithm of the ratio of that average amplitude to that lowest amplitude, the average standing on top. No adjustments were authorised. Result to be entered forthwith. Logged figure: 0.05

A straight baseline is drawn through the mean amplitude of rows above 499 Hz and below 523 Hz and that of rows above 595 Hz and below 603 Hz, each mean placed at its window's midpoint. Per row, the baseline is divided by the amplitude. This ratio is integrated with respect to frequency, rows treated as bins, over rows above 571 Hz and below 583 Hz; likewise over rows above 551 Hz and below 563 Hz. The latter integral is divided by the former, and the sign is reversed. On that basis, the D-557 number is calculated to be -0.67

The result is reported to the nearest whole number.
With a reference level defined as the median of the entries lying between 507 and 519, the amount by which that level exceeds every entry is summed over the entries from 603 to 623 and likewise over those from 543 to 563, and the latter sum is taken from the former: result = -227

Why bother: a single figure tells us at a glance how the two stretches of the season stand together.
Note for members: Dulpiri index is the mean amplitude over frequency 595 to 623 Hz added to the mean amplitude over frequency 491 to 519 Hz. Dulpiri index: 367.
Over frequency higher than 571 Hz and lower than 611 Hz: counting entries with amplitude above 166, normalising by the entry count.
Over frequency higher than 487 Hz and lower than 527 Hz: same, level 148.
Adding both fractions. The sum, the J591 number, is 1.10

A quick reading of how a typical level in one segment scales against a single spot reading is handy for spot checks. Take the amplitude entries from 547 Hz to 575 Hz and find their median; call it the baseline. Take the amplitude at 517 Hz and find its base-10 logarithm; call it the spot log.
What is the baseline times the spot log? 302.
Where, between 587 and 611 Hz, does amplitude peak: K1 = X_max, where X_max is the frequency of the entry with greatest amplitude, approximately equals 609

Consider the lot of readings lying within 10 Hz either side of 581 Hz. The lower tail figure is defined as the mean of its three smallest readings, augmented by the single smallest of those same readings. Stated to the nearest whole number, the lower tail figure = 222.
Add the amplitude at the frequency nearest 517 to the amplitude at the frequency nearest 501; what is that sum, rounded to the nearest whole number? 323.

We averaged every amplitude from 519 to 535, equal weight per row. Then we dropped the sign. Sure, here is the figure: 129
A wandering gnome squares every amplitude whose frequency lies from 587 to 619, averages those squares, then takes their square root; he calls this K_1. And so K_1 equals 183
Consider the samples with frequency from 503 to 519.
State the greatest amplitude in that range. 179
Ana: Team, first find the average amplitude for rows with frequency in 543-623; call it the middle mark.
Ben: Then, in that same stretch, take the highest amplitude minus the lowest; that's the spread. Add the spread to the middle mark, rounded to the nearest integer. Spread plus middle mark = 251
